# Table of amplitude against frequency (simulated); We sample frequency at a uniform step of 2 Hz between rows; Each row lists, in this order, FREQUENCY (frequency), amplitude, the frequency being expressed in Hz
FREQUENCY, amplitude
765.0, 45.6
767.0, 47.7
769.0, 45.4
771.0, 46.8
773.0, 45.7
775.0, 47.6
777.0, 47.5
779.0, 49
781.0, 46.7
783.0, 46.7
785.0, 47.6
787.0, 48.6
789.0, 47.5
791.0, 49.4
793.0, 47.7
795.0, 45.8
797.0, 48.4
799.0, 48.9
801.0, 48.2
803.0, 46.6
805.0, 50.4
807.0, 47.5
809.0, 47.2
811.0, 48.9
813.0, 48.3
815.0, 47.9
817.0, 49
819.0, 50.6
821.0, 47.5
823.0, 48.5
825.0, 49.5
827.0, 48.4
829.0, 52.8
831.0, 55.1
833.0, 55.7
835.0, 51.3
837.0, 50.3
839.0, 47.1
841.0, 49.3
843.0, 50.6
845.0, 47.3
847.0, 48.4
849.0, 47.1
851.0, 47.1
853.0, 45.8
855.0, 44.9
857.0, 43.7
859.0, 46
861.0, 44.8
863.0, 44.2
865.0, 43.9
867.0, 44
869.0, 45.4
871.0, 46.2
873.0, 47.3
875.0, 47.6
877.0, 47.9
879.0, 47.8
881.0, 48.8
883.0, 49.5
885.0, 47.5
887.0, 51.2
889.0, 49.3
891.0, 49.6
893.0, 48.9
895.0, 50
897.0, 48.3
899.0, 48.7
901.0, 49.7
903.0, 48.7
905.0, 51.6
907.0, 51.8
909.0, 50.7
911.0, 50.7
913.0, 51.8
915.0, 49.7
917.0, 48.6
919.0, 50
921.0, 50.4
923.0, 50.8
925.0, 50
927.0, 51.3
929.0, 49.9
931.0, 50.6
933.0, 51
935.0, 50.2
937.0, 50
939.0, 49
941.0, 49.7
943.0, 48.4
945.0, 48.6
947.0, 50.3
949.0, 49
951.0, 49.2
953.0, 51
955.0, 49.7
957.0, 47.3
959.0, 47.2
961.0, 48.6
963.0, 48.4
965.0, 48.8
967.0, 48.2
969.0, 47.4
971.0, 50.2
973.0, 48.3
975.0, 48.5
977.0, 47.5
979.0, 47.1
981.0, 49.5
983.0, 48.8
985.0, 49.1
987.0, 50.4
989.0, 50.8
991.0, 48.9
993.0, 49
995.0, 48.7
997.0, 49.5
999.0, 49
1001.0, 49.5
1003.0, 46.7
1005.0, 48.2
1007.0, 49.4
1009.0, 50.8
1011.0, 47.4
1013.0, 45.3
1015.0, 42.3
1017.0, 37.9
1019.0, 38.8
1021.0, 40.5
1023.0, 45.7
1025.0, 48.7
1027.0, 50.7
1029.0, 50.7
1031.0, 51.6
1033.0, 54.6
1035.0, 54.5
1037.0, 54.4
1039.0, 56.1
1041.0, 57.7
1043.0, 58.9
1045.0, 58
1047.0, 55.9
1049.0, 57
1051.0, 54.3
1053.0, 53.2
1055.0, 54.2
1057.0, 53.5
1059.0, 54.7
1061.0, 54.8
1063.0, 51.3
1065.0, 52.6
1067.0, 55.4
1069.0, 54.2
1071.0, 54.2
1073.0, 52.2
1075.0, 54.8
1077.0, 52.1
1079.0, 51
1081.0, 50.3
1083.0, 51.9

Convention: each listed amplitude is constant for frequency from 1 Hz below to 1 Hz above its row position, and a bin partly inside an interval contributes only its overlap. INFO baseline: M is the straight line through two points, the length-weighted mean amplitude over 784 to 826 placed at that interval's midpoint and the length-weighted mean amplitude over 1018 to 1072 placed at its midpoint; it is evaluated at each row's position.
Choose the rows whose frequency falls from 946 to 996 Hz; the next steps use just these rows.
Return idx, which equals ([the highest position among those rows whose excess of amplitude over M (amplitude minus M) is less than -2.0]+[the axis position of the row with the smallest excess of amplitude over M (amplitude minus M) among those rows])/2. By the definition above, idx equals 987 Hz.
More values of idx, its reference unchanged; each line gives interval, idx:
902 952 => 946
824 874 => 865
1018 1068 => 1022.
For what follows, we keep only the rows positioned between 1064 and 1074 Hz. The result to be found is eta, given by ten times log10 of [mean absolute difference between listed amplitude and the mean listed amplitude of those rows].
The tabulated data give 0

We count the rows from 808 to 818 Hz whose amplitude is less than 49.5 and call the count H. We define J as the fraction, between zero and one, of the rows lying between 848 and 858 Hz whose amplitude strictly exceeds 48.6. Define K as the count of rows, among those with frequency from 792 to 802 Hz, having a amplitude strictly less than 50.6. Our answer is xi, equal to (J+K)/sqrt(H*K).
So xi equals 1.00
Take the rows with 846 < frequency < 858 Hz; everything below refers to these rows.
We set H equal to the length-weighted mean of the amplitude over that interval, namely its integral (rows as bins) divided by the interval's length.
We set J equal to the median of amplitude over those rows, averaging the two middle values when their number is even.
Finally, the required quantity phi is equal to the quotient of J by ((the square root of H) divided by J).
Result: 318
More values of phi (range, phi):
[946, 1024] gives 343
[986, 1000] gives 341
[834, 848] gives 347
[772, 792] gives 328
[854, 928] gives 342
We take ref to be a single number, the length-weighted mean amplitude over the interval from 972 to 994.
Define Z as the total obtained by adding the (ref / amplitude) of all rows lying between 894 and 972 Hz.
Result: 38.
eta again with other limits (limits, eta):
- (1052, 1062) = -2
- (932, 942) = -3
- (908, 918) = 0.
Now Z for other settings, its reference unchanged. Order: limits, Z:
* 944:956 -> 6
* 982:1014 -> 16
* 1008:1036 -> 15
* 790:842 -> 26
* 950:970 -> 10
